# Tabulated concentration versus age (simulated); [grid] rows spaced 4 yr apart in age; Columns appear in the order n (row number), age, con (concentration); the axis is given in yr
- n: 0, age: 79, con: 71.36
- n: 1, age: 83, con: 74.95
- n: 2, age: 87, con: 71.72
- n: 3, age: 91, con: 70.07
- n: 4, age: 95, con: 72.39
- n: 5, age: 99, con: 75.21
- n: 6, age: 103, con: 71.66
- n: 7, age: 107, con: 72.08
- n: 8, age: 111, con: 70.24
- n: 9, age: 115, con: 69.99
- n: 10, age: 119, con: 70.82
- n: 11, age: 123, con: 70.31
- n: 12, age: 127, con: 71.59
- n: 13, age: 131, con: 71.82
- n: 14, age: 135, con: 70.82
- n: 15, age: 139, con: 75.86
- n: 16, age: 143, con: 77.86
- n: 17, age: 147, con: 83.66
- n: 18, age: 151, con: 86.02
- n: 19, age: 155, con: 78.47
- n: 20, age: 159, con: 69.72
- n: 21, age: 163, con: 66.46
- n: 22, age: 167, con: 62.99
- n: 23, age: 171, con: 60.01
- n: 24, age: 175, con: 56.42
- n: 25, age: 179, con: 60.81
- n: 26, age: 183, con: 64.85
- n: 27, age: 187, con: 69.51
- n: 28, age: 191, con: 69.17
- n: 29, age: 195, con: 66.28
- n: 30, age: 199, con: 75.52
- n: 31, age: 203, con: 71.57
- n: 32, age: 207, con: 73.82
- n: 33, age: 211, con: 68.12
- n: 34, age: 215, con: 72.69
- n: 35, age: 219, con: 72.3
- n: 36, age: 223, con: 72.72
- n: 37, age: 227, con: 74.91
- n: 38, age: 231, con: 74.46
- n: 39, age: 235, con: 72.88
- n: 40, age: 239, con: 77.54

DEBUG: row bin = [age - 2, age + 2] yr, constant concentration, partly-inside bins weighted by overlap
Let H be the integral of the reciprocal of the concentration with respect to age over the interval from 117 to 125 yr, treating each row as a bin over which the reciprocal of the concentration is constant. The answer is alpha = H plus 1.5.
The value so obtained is 1.61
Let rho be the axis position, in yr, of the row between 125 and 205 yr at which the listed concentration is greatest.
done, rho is 151 yr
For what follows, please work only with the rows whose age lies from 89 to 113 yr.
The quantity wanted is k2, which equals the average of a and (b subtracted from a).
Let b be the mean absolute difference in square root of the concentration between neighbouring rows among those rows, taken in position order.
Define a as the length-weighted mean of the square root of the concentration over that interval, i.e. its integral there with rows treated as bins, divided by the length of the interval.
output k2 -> 8.42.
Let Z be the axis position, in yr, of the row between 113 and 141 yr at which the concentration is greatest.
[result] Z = 139 yr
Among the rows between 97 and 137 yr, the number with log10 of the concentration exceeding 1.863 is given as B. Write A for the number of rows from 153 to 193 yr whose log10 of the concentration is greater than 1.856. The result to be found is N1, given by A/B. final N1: 1.0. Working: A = 1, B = 1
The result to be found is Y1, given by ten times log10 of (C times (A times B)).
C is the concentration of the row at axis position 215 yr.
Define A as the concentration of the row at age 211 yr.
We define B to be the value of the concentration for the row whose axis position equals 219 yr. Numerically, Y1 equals 55.5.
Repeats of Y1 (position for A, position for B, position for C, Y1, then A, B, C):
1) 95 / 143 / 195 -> 55.7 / 72.39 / 77.86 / 66.28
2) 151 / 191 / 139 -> 56.5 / 86.02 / 69.17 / 75.86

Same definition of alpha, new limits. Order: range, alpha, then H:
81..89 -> 1.61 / 0.109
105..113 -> 1.61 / 0.112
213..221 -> 1.61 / 0.110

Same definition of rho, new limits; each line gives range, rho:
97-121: 99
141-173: 151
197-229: 199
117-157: 151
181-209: 199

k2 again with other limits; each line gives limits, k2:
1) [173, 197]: 7.92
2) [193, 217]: 8.29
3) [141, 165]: 8.61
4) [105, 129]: 8.39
